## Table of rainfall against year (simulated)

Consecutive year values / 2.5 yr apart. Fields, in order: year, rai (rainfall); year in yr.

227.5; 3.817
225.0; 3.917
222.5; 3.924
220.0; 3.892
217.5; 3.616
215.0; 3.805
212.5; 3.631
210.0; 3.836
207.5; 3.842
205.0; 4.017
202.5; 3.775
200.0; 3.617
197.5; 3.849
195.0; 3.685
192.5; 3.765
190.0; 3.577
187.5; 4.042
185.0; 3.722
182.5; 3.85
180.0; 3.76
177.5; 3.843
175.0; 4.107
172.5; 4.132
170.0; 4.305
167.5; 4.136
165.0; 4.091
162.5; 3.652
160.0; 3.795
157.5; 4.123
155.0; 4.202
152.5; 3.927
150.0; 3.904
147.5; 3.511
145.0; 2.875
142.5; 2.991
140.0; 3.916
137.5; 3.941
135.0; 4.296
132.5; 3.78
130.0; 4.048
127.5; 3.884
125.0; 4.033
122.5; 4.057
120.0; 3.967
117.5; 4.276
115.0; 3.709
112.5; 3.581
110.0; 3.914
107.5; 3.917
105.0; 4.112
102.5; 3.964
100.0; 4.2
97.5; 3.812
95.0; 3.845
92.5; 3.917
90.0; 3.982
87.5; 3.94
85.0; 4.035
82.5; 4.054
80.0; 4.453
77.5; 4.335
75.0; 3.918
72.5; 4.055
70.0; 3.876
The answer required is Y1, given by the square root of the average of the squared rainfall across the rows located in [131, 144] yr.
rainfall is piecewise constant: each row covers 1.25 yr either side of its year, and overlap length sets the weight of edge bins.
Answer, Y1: 3.81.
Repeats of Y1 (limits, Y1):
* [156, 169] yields 3.96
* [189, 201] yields 3.70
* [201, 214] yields 3.82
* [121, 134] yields 3.96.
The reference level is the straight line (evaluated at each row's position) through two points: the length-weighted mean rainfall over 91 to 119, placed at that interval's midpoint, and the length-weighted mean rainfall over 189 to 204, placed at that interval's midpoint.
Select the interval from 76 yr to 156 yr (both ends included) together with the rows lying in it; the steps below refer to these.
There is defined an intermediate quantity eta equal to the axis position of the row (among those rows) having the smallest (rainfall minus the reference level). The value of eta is 145.0 yr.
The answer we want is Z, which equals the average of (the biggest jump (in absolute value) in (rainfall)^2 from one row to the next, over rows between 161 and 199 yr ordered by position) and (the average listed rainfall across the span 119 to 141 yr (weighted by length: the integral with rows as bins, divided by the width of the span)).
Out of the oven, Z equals 3.8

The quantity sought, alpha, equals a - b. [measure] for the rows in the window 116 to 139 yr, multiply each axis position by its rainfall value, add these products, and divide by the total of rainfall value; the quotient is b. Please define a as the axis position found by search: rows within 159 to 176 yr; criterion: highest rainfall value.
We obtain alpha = 42.6 yr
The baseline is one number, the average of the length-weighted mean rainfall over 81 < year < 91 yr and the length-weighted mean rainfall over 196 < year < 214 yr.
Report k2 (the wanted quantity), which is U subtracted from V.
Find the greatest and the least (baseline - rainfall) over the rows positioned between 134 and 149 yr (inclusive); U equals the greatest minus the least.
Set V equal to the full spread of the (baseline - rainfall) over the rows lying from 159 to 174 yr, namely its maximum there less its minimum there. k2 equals -0.8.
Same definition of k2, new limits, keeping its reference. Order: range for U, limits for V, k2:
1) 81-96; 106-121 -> 0.5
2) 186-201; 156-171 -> 0.2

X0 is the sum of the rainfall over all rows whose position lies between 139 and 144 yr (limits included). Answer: 6.91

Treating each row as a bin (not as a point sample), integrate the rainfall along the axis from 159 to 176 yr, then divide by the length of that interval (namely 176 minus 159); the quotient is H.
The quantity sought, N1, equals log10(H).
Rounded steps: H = 4.03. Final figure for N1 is 0.606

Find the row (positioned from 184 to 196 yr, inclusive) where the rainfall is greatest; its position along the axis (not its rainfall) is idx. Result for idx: 187.5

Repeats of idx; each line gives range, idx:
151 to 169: 155.0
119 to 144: 135.0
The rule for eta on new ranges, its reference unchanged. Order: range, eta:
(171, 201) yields 190.0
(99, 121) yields 112.5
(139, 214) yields 145.0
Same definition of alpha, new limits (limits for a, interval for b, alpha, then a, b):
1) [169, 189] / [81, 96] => 81.3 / 170.0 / 88.7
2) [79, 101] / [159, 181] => -90.0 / 80.0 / 170.0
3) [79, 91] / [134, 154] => -63.6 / 80.0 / 143.6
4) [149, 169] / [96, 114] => 50.1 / 155.0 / 104.9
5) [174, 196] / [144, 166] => 19.6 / 175.0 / 155.4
